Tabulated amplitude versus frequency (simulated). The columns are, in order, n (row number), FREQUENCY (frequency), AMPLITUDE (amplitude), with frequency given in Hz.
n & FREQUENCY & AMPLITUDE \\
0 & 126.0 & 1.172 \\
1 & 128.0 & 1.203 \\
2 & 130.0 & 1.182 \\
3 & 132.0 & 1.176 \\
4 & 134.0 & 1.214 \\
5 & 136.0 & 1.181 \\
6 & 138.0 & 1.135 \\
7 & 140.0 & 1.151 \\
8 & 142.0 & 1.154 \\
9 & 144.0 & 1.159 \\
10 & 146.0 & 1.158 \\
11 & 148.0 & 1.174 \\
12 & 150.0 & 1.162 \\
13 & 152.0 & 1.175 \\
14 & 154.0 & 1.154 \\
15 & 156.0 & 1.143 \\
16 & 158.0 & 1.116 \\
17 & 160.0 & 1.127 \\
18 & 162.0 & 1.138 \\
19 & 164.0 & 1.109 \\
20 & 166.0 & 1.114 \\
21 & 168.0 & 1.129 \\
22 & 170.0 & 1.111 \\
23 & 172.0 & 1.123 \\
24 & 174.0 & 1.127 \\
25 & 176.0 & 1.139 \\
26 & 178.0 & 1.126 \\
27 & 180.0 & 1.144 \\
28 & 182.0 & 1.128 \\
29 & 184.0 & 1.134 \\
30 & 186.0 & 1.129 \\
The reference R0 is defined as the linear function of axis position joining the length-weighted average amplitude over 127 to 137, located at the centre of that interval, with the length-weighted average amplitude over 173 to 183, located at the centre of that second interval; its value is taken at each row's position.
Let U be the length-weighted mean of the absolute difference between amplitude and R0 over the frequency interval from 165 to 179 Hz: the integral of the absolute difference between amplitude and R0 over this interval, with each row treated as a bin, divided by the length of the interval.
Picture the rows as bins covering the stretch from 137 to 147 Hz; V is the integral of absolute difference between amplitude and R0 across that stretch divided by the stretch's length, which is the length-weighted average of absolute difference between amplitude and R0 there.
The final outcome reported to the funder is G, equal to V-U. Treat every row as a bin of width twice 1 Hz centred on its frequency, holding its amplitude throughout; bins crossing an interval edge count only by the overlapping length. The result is 0.010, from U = 0.017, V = 0.027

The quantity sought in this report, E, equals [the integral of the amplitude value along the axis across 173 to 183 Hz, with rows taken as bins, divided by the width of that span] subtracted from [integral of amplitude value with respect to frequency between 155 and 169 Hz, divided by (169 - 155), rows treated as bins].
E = -0.01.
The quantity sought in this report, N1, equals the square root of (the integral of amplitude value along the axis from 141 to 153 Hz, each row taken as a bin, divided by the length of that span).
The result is 1.079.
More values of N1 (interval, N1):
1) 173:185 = 1.064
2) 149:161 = 1.071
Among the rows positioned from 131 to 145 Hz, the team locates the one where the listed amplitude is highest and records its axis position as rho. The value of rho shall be 134.0 Hz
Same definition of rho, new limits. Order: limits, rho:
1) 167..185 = 180.0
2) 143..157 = 152.0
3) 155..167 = 156.0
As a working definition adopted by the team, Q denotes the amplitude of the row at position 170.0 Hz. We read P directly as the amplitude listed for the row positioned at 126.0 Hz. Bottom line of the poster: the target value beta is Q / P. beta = 0.95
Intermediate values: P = 1.172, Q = 1.111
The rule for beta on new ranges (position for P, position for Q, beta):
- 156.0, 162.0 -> 1.00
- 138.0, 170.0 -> 0.98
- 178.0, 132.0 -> 1.04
